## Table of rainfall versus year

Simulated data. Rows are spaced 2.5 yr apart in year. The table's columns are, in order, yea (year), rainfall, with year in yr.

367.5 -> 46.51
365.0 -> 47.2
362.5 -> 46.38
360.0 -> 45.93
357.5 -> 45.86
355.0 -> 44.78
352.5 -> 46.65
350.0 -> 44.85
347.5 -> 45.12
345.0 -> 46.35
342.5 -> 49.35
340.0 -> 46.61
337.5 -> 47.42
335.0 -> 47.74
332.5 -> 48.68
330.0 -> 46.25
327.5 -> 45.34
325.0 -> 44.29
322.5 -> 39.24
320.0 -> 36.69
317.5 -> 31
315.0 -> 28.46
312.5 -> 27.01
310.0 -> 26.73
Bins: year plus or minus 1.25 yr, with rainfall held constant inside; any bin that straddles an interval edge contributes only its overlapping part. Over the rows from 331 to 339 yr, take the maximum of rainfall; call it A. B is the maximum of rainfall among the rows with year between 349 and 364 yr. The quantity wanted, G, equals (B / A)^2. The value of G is 0.92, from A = 48.68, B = 46.65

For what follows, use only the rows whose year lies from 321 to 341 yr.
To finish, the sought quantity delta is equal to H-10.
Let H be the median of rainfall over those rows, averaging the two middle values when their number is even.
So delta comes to 36.4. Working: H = 46.4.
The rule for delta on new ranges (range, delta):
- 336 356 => 36.5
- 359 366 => 36.4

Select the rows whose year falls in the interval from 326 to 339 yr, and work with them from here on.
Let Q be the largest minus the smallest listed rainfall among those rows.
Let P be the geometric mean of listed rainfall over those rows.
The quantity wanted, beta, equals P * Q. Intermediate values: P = 47.1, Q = 3.3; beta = 157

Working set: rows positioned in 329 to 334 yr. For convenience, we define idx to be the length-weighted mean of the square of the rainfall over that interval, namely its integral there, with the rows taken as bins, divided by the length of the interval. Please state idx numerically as 2261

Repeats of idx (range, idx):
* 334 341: 2234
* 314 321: 1036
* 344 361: 2083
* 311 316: 765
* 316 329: 1569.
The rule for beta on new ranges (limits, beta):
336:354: 210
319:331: 403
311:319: 115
